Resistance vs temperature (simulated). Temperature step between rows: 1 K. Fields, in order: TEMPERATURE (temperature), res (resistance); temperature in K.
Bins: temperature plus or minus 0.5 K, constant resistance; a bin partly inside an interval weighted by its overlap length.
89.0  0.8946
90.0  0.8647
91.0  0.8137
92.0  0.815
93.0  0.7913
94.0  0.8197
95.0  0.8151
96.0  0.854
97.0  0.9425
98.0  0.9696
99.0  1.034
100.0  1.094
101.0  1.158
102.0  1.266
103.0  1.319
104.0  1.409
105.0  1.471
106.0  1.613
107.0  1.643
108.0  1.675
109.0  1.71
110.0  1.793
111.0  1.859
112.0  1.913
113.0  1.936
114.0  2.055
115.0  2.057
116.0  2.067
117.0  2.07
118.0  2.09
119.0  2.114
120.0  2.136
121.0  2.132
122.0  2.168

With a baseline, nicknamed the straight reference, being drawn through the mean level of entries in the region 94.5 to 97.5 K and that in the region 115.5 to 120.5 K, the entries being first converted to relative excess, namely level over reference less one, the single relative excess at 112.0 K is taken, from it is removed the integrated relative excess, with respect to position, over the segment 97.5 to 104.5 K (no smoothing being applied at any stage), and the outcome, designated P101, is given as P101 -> -0.07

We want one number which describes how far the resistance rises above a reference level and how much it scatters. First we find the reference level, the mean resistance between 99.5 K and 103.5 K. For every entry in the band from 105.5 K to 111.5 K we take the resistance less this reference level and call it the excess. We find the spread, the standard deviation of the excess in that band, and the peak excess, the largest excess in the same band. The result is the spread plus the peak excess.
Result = 0.74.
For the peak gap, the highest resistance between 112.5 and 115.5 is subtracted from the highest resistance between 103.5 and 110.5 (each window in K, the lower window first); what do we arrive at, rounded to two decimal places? -0.26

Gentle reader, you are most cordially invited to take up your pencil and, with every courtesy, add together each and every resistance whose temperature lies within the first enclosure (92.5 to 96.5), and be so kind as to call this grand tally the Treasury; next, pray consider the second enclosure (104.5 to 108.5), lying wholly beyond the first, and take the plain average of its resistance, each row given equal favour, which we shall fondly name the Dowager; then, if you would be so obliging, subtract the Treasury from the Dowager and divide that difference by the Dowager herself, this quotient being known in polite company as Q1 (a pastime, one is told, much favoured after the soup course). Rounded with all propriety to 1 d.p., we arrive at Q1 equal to -1.0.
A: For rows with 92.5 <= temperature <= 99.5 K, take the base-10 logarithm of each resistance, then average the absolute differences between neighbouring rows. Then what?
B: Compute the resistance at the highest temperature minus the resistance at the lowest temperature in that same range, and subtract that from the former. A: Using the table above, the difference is -0.22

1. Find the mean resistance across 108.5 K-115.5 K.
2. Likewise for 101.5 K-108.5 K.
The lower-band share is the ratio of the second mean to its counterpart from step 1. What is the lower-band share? 0.8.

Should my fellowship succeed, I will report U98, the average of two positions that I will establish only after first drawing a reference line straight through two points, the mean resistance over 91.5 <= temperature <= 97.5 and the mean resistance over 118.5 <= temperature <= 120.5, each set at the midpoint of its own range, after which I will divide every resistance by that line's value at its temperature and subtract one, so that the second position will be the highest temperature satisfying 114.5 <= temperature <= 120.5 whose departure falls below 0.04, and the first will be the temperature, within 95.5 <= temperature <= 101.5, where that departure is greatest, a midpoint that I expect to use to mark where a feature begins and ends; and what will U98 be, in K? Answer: 110.5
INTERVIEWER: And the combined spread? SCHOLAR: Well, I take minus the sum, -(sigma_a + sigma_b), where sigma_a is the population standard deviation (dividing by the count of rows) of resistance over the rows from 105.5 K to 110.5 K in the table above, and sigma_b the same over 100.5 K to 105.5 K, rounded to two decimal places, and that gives -0.17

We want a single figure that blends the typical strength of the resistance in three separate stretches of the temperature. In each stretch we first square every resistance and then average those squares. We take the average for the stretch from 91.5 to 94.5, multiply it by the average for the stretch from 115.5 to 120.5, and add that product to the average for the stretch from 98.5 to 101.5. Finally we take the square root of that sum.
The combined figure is 2.0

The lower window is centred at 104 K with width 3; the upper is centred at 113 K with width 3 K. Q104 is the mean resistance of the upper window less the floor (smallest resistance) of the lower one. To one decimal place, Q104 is 0.6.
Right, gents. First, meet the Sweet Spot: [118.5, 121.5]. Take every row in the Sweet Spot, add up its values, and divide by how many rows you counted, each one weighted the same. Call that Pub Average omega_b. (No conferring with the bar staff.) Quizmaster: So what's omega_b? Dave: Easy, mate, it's 2.13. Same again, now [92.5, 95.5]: 0.81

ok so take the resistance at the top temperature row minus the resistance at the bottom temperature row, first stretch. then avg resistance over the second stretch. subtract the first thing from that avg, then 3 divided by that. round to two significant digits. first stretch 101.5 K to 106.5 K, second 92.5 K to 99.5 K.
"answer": 5.5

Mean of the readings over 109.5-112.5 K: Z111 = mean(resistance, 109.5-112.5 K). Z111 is 1.9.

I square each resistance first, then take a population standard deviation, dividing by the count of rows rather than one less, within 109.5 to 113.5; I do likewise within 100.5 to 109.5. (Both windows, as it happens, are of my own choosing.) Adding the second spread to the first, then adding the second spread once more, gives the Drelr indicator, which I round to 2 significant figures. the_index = 1.3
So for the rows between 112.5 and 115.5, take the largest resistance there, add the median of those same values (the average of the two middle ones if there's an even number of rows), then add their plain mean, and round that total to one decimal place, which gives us 6.1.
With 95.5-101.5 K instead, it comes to 3.2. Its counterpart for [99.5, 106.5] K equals 4.3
